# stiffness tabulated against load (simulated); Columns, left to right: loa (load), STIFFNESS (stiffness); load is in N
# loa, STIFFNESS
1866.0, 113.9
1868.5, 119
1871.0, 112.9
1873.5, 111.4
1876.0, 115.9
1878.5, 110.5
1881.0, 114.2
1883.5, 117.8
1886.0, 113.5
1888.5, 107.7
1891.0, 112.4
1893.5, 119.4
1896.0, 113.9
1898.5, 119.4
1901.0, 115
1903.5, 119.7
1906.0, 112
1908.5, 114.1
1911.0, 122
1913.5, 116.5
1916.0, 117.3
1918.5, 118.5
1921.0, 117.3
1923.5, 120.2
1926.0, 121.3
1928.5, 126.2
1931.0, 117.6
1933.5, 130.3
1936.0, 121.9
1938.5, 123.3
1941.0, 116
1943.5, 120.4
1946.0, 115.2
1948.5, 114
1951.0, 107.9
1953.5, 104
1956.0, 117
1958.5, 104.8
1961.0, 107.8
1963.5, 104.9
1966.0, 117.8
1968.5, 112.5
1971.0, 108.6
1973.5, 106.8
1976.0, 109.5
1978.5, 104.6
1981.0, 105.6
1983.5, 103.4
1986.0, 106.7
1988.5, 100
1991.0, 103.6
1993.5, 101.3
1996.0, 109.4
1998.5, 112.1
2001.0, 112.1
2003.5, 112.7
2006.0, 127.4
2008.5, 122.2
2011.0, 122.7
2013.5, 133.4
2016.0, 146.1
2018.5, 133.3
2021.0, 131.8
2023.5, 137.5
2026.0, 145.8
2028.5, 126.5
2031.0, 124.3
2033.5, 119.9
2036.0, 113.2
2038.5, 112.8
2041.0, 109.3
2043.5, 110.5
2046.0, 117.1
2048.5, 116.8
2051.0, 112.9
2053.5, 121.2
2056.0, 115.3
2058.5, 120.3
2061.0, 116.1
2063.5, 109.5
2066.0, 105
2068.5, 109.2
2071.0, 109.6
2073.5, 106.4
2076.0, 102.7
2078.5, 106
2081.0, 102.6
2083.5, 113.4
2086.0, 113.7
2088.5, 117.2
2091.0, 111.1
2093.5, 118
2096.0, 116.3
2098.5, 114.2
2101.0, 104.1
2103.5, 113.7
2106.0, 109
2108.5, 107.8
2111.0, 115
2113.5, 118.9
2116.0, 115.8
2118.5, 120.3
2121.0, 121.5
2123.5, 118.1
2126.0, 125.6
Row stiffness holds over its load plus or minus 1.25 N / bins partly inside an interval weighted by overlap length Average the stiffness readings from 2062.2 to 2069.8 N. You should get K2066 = 108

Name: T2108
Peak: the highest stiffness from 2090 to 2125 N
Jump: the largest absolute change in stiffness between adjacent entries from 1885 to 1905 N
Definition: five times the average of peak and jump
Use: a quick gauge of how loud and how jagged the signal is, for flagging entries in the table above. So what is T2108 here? 321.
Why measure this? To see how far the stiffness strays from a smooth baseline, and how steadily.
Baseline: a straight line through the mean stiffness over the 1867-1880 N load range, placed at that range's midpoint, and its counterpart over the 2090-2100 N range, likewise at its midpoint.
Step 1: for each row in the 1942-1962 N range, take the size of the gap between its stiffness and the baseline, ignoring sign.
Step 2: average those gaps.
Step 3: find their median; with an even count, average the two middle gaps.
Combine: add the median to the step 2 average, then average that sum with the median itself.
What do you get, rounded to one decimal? 8.9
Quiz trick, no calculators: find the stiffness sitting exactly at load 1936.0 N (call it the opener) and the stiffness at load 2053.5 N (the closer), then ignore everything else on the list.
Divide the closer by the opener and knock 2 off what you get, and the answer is -1.01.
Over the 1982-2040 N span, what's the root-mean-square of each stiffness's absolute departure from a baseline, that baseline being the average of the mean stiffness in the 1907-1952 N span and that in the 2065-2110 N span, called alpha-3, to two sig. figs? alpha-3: 14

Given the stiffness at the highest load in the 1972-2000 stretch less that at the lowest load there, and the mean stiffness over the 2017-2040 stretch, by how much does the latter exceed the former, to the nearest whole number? 122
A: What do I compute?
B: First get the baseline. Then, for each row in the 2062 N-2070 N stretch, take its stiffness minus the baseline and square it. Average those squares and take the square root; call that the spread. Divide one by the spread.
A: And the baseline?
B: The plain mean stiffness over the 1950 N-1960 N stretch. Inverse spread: 0.47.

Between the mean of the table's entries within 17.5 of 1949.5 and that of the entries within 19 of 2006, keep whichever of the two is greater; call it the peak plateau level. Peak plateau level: 120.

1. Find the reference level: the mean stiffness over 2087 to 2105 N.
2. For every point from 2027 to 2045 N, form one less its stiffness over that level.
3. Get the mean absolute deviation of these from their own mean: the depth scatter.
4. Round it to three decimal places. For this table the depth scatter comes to 0.052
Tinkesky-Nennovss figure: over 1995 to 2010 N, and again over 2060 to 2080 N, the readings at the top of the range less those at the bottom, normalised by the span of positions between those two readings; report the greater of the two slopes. 1.0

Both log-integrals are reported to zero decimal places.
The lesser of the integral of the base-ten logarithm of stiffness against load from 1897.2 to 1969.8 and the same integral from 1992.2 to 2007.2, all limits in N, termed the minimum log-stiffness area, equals 31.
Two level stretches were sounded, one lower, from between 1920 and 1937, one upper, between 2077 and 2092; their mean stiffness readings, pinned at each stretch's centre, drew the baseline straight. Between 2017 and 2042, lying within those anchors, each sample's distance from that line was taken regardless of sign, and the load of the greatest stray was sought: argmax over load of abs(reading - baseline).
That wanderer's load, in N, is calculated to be 2026.0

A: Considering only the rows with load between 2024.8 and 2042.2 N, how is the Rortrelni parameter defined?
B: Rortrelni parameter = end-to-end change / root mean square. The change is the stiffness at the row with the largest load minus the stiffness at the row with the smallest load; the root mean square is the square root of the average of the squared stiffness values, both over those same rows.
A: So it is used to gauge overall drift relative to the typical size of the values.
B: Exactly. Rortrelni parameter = -0.30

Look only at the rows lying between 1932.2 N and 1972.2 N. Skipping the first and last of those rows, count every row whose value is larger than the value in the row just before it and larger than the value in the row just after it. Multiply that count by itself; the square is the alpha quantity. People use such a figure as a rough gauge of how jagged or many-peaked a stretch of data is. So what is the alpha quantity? 25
